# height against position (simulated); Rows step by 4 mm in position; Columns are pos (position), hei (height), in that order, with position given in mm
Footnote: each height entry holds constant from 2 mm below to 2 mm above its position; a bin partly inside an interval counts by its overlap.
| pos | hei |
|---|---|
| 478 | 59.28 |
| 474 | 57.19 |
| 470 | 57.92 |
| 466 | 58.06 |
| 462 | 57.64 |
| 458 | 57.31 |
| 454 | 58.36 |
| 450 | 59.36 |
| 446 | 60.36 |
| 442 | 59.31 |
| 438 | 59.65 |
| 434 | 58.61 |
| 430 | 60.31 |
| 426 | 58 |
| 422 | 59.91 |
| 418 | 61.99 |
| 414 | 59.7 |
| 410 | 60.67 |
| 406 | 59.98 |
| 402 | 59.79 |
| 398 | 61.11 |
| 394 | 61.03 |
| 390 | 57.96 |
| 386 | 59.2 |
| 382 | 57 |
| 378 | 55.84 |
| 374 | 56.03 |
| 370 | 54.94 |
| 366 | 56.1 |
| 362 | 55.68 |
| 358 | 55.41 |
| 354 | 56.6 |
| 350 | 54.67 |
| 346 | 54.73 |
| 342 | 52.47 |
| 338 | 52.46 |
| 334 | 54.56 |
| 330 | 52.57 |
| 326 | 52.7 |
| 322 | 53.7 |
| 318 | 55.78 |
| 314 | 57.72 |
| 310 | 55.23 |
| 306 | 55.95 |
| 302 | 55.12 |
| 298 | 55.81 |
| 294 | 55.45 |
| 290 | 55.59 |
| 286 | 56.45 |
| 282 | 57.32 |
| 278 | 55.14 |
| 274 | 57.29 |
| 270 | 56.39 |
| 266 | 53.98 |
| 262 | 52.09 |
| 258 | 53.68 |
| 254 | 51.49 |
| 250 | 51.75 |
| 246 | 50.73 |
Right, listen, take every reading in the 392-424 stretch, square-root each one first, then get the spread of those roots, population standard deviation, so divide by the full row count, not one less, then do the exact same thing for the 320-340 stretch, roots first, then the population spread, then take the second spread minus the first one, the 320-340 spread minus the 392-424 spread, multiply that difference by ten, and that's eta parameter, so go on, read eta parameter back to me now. 0.07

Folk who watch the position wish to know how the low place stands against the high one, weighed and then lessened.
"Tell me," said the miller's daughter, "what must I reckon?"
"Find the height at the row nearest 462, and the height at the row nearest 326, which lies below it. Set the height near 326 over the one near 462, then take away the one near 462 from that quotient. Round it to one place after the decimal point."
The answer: -56.7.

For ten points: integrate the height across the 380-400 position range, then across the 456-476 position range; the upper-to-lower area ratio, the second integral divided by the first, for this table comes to 0.97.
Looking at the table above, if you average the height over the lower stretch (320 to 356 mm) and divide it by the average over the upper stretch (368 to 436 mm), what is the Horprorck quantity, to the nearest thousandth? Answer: 0.913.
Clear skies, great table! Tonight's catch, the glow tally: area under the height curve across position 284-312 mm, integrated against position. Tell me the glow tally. 1558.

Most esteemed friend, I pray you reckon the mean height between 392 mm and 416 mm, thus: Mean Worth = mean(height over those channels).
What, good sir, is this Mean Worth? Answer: 60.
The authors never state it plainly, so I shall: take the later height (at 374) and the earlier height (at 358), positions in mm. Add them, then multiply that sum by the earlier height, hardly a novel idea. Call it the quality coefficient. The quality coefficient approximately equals 6175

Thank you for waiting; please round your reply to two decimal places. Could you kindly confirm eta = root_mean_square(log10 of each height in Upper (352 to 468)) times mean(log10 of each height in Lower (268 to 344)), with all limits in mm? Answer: 3.08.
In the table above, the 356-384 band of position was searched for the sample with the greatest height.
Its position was 382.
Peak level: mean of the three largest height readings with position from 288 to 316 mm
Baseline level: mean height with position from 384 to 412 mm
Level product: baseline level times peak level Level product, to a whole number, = 3388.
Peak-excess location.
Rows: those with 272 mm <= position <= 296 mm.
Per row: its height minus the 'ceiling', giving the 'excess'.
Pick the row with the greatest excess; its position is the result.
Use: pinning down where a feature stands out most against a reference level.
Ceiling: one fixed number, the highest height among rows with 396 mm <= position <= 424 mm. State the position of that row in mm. 282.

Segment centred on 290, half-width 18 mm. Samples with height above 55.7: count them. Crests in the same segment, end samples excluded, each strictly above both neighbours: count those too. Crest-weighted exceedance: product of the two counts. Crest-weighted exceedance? 10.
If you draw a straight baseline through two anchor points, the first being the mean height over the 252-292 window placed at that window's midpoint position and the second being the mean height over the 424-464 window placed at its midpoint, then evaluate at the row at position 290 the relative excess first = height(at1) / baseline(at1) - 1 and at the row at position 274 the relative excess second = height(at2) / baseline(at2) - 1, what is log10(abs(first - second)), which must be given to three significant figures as -1.42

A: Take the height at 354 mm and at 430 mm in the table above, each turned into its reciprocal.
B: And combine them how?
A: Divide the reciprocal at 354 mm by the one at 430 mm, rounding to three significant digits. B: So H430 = 1.07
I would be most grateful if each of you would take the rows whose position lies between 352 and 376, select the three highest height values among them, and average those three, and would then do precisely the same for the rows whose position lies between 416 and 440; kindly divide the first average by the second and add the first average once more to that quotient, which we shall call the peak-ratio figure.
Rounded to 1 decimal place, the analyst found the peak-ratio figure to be 57.2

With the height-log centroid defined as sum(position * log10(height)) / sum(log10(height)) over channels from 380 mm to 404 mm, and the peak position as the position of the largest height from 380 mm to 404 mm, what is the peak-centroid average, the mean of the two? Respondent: 395.0 mm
